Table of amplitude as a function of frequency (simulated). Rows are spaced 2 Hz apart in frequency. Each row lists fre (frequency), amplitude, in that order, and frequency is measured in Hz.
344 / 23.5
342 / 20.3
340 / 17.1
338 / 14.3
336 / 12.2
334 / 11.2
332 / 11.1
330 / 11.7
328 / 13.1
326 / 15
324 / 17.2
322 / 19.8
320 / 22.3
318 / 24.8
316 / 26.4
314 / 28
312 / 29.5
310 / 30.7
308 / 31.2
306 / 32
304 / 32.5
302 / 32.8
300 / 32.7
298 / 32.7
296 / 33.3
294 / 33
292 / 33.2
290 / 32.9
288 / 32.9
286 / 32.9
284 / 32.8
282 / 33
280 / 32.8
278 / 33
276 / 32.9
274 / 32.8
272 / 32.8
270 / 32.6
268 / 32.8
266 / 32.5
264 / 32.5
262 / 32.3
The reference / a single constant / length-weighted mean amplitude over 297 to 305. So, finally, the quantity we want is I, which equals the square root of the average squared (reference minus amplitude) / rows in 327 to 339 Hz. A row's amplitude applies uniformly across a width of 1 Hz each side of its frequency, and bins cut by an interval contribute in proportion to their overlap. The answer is 20.4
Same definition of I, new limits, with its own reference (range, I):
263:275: 0.1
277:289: 0.2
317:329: 14.6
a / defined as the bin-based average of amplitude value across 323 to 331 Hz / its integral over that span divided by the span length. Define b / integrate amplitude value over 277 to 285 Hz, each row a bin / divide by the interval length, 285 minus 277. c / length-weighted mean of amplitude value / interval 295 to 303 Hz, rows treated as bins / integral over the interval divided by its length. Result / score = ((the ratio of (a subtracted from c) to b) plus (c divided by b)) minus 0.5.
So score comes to 1.1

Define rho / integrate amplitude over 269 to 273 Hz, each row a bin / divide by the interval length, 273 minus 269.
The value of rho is 32.7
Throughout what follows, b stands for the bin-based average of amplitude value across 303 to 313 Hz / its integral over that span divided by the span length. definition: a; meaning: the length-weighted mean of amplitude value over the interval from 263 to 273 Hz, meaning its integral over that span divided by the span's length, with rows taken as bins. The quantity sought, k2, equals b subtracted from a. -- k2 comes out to 1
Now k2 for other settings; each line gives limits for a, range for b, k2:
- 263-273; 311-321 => 6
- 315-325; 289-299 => -11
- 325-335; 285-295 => -21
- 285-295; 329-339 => 21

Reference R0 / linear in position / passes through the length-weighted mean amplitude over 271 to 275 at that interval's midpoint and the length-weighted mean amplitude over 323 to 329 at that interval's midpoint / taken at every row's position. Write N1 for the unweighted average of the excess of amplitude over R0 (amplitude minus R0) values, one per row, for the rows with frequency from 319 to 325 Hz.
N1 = 3.3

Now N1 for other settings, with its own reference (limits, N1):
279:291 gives 4.1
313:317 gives 8.4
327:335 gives -1.7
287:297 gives 6.6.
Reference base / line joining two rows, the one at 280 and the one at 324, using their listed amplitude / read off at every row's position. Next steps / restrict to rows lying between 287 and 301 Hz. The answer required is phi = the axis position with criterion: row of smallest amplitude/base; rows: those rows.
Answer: 288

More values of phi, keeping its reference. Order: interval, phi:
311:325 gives 324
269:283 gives 270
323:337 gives 332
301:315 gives 302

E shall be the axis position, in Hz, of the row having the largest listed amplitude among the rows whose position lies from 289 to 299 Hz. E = 296 Hz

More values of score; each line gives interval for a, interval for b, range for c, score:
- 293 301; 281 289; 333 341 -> -0.7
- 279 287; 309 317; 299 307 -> 0.6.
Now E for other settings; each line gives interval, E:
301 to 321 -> 302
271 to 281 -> 278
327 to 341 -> 340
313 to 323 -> 314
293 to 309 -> 296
